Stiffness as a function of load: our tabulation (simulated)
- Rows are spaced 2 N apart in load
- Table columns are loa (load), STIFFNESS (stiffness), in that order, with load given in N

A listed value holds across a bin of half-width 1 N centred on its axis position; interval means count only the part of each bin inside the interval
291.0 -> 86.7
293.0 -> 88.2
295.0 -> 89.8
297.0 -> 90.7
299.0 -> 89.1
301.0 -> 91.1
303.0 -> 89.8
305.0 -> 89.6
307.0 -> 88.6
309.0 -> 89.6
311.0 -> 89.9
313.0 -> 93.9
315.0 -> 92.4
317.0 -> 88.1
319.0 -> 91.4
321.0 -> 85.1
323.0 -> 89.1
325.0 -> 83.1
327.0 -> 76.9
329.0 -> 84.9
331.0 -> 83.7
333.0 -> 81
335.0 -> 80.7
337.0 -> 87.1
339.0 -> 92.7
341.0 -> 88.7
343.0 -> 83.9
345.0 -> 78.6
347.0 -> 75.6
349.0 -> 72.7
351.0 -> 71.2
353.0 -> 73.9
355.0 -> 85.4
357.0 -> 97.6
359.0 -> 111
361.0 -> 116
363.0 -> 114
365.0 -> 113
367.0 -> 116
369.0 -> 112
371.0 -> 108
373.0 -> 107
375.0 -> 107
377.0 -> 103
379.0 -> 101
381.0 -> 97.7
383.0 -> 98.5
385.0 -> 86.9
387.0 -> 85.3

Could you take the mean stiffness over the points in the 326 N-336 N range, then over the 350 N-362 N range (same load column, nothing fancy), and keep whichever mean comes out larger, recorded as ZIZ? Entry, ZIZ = 93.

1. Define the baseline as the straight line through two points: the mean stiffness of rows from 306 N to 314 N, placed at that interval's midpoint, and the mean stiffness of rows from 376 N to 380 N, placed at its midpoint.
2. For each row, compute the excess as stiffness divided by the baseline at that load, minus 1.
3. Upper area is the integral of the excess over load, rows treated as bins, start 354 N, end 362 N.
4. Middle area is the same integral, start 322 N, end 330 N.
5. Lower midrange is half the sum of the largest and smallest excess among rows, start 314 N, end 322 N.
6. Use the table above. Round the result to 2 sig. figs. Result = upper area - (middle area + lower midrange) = 1.2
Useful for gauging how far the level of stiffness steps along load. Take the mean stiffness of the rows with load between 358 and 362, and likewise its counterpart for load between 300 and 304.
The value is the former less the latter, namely 23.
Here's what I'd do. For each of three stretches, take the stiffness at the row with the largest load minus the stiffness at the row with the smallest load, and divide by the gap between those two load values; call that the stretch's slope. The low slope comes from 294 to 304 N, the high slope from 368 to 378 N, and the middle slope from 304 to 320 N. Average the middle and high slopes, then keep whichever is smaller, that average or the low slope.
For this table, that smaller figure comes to -0.50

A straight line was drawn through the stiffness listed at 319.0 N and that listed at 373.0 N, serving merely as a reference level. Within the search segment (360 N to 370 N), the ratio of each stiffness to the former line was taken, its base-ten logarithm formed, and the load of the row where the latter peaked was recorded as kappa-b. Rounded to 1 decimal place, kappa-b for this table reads 361.0 N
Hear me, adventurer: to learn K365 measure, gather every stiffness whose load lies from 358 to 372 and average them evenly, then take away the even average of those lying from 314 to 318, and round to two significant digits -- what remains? 23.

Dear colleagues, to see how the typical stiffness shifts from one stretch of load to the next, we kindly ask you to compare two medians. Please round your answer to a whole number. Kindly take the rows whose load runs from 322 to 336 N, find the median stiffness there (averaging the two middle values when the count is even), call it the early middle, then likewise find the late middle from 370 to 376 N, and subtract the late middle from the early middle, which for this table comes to -24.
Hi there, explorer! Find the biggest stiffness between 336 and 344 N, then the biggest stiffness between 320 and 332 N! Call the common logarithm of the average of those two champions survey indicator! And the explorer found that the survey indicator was 1.959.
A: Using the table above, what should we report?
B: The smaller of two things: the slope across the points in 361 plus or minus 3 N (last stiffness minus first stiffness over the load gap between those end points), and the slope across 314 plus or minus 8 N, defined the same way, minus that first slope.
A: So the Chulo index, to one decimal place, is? -1.0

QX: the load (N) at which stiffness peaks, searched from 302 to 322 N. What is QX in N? 313.0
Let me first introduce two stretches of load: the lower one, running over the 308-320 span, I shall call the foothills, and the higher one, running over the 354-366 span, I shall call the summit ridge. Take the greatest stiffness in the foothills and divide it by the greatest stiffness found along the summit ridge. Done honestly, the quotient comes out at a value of 0.81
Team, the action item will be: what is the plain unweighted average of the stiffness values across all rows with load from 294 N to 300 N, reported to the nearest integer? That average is 90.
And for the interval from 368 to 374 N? 109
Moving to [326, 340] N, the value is 84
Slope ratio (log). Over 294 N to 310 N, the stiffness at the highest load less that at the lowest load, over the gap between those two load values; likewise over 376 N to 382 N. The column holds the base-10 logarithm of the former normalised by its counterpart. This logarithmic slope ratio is -1.97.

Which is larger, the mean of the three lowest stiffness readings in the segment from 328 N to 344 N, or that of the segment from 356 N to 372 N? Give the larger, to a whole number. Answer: 106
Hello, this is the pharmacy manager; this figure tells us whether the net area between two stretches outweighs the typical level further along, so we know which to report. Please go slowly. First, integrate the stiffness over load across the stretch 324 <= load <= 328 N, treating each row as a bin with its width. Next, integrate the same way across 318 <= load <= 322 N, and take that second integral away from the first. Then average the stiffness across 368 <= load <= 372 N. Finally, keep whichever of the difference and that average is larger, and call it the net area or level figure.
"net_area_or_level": 110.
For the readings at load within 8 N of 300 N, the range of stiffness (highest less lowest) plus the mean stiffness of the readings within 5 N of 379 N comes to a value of 104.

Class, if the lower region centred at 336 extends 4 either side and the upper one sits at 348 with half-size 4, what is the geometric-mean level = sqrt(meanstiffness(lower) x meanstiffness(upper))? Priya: 80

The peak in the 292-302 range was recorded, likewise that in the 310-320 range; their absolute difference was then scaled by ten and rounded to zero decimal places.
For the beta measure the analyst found 28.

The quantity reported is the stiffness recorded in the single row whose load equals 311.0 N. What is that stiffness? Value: 89.9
